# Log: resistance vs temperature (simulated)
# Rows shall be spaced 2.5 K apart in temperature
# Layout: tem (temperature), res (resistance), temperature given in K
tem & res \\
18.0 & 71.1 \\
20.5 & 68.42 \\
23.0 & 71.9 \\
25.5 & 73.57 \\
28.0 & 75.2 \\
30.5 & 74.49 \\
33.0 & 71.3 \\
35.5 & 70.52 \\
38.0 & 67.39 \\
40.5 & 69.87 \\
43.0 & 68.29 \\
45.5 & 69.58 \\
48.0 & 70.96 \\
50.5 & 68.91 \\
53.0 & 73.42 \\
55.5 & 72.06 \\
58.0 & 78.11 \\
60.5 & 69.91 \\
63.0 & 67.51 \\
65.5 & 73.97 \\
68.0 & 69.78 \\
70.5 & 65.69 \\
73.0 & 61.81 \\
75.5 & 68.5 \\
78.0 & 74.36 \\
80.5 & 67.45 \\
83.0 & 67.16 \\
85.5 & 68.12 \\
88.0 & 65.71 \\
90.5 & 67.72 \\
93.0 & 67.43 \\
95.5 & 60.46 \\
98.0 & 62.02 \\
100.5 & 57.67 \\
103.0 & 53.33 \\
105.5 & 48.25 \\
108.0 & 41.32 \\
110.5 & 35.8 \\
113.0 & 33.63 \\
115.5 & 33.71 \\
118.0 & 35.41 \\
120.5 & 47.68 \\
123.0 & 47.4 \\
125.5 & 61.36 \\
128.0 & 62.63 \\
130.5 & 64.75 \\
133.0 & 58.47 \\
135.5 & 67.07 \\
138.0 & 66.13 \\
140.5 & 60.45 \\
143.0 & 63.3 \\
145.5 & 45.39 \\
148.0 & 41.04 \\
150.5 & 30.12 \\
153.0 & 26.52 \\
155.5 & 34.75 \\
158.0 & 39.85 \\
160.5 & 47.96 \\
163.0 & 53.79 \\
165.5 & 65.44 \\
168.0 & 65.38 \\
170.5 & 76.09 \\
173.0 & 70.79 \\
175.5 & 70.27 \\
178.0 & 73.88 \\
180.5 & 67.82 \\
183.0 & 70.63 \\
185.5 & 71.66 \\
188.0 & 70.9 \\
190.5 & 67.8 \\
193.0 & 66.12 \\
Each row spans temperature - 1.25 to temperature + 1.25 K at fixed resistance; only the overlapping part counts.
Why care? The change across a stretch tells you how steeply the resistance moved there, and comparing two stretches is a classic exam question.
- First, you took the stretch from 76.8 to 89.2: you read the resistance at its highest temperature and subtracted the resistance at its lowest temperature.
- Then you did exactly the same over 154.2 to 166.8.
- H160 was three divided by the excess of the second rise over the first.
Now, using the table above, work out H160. 0.076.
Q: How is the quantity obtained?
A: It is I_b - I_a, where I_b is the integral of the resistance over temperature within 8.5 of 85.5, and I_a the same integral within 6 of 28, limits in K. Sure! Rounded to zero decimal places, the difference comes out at 279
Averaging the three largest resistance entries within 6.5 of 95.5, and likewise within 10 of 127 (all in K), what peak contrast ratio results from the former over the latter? 1.01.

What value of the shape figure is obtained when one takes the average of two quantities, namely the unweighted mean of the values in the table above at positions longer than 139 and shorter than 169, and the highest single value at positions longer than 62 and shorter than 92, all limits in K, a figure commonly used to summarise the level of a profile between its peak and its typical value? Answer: 61.1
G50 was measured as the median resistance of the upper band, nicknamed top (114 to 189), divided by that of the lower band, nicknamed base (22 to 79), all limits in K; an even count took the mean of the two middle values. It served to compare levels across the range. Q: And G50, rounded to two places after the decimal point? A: 0.88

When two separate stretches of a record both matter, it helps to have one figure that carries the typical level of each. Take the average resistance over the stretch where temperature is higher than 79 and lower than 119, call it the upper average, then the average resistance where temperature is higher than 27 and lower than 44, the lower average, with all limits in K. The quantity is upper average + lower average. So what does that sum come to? 125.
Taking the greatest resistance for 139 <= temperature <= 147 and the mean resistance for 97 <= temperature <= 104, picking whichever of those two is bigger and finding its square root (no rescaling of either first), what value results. 7.96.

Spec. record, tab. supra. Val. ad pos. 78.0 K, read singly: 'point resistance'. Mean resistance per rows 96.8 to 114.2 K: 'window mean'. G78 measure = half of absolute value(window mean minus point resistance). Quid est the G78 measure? 13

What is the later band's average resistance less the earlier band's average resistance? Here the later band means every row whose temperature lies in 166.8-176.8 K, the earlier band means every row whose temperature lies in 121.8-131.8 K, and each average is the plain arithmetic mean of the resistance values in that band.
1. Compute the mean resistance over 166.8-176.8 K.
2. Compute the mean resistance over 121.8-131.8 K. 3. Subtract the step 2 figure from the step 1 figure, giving 12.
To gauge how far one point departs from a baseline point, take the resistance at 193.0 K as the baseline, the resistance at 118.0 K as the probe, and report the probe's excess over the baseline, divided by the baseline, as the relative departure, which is -0.46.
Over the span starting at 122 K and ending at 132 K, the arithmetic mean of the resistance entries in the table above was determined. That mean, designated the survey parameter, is 59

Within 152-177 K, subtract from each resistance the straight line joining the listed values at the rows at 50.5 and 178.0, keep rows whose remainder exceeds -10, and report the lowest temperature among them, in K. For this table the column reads 165.5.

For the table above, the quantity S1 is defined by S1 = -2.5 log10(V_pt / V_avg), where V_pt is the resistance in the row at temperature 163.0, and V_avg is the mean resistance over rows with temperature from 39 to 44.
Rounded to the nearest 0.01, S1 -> 0.27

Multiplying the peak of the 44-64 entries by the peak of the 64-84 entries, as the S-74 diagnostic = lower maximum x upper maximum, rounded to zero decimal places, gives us 5808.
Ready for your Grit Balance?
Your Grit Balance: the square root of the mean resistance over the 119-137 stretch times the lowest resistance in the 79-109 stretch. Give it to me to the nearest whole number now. 49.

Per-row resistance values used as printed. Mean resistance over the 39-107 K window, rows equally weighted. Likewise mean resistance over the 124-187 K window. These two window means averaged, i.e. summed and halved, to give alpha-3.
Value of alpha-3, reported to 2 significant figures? 63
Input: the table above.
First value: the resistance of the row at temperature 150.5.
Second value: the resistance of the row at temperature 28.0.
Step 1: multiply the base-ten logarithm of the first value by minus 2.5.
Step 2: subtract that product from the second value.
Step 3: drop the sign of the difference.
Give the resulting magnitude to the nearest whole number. 79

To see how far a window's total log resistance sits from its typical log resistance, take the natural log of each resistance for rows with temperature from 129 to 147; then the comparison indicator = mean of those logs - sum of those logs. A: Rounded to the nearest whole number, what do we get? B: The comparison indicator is -25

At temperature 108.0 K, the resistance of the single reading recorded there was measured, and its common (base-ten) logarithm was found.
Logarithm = 1.62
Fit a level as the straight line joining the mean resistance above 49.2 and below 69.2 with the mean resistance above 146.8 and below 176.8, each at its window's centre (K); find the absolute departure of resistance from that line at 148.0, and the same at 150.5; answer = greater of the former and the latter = 24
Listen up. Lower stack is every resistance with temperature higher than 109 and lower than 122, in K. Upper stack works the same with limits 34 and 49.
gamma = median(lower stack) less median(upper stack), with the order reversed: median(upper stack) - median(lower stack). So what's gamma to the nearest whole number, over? 34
